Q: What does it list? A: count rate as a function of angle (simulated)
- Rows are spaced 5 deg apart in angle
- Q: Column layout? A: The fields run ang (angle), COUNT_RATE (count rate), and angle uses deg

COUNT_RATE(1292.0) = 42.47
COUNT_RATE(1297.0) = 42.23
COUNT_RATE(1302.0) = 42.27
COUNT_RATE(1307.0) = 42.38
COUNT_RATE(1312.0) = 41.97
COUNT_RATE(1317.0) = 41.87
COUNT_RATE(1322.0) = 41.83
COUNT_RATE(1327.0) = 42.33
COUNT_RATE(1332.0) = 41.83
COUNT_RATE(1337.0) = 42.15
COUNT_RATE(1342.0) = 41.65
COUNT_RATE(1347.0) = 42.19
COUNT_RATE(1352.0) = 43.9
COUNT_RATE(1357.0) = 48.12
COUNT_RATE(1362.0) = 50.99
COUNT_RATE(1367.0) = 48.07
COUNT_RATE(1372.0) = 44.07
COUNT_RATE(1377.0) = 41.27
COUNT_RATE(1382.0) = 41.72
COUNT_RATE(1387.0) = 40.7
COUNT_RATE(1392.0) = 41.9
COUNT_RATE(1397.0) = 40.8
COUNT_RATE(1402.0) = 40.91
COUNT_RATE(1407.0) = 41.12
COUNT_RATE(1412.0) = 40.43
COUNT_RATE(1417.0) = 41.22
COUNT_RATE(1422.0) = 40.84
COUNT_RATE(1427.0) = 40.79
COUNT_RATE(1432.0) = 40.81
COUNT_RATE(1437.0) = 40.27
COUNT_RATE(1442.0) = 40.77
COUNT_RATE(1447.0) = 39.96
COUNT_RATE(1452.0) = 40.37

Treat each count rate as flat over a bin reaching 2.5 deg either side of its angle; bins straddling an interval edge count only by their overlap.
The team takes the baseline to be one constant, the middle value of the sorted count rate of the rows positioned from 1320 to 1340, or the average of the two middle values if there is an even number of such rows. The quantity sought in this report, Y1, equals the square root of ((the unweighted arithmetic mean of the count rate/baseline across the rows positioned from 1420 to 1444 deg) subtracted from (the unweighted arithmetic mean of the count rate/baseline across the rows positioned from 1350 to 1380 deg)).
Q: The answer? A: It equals 0.358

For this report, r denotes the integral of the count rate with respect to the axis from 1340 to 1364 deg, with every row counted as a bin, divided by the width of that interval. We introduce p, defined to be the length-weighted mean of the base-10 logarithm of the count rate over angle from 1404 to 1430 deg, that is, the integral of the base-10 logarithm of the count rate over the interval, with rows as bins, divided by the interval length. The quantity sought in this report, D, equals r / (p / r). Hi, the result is 1275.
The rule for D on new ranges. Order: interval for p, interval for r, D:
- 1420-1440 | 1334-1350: 1099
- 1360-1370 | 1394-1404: 989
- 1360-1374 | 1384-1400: 1009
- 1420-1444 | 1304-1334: 1098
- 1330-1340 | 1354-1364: 1491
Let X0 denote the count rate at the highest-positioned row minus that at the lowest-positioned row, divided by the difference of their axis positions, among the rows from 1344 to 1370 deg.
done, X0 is 0.294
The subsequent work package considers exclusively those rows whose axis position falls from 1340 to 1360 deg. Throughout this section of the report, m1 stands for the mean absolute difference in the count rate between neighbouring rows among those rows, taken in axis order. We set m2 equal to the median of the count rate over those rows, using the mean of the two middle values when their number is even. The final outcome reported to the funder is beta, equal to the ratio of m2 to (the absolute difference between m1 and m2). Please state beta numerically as 1.05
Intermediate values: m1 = 2.2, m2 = 43.0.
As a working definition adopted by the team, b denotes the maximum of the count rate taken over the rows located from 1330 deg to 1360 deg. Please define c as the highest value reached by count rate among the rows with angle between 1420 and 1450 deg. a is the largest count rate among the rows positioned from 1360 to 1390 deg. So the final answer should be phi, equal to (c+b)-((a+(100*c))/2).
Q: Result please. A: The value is -1979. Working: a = 50.99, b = 48.12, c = 40.84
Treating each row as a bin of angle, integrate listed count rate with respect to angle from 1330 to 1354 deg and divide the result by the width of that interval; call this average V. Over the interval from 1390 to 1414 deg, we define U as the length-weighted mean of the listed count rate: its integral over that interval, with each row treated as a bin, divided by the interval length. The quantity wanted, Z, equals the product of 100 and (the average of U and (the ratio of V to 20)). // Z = 2157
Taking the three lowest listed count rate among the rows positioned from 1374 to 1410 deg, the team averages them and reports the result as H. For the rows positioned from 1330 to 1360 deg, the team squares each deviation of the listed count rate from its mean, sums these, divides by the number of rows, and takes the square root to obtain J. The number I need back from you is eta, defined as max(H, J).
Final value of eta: 40.8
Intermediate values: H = 40.8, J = 2.3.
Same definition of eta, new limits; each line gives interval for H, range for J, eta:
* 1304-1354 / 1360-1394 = 41.8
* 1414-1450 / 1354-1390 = 40.3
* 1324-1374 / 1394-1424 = 41.9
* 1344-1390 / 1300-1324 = 41.2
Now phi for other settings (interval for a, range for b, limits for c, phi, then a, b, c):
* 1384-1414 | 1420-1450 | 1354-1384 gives -2479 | 41.9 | 40.84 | 50.99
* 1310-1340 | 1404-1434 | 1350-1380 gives -2478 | 42.33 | 41.22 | 50.99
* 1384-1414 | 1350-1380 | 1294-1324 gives -2047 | 41.9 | 50.99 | 42.38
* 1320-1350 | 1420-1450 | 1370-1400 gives -2140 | 42.33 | 40.84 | 44.07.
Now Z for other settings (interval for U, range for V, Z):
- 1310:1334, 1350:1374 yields 2216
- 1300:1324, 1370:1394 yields 2208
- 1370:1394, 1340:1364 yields 2208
